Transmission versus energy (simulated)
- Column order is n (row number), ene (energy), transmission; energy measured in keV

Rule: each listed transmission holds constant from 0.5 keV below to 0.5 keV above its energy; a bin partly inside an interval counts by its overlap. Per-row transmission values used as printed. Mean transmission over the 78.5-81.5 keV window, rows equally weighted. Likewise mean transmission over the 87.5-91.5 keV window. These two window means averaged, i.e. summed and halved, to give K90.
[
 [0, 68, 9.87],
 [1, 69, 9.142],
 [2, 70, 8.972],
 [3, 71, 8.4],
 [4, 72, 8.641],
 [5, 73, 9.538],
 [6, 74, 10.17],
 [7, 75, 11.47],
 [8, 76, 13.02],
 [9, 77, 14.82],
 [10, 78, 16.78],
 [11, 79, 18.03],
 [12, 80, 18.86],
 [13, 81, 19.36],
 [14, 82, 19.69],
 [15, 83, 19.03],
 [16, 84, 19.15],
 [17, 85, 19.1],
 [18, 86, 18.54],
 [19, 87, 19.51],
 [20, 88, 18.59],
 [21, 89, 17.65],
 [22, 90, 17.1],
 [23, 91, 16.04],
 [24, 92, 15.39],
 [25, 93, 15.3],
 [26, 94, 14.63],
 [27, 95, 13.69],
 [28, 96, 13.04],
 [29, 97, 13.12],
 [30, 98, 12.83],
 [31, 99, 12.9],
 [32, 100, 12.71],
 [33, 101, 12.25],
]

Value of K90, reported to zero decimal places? 18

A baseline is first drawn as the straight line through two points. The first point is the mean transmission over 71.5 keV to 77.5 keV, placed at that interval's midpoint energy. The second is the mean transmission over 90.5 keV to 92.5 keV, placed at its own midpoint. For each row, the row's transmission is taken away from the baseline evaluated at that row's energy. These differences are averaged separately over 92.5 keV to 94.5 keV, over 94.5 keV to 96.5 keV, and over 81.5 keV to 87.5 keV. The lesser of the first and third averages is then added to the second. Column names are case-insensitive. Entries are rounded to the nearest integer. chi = -2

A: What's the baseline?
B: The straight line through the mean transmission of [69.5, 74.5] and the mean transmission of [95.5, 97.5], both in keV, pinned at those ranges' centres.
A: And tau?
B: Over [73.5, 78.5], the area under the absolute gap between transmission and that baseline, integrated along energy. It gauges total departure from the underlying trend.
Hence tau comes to 17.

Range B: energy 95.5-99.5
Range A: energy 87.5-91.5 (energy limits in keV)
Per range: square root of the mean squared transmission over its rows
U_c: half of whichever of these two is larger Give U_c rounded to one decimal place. 8.7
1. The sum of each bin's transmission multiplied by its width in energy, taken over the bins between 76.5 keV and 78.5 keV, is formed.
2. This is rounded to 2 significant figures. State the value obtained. 32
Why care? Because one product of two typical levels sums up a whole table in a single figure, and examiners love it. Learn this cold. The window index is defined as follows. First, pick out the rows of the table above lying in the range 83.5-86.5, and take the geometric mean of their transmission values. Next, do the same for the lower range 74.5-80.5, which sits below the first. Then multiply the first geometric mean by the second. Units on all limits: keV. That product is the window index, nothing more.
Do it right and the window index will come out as 289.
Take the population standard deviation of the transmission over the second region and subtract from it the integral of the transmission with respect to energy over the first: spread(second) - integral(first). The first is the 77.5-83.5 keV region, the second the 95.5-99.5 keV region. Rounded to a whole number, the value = -112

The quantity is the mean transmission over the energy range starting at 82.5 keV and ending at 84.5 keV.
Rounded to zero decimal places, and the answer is 19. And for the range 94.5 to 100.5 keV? 13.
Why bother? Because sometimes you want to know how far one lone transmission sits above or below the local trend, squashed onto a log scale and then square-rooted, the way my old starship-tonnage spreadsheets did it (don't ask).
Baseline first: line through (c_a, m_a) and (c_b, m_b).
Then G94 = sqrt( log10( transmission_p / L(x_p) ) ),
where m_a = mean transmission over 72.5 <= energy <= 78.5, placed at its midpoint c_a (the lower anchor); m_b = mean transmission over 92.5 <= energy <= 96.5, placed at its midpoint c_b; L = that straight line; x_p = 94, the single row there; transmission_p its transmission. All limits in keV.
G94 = 0.124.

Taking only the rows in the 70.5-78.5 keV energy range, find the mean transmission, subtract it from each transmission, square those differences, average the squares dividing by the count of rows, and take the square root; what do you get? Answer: 2.8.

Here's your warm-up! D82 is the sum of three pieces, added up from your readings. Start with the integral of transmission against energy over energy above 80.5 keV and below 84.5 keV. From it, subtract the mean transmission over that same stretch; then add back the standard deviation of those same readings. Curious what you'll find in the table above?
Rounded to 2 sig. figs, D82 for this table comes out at 58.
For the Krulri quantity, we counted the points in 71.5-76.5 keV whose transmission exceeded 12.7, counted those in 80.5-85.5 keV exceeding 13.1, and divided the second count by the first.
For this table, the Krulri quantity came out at 5.0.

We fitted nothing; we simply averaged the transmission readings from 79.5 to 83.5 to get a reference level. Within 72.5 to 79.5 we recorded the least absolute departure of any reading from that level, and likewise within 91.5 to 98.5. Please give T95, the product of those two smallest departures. 4.63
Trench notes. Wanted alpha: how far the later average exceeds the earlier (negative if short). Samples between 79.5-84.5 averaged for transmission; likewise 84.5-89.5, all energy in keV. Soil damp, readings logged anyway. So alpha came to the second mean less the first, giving -1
